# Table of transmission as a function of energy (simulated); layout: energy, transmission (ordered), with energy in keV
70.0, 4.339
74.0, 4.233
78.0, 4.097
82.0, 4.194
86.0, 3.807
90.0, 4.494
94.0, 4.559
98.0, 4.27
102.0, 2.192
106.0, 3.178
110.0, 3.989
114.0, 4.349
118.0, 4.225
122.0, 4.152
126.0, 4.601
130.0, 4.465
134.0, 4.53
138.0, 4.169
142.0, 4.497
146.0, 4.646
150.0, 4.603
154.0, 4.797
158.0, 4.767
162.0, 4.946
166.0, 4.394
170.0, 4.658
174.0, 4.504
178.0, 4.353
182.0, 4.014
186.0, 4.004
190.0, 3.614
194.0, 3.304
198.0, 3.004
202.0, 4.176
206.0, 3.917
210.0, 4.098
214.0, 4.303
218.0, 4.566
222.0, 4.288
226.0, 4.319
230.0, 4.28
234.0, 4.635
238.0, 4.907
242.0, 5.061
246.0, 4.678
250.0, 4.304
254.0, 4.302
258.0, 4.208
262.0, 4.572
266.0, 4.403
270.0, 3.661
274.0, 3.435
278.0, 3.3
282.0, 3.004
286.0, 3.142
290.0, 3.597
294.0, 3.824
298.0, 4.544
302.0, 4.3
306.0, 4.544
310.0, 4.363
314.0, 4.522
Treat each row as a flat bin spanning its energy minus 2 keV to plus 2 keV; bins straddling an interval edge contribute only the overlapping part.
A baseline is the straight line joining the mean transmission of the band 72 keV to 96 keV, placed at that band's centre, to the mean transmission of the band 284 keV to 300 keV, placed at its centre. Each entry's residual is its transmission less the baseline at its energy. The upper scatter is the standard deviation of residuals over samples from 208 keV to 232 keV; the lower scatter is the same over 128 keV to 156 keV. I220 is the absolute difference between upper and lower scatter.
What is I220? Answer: 0.05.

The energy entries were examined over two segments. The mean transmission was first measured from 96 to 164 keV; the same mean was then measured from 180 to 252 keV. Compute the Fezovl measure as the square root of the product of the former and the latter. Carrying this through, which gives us 4.23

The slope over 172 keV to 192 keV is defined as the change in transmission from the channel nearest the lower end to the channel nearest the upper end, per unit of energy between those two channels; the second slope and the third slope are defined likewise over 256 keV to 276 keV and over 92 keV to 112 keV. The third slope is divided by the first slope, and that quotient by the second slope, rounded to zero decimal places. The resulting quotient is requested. -13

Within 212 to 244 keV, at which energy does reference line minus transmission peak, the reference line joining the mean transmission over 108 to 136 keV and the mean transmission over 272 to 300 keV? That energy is 214.0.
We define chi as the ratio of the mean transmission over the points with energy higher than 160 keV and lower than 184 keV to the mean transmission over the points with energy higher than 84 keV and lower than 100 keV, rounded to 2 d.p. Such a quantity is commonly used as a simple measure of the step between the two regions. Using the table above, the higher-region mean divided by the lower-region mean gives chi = 1.05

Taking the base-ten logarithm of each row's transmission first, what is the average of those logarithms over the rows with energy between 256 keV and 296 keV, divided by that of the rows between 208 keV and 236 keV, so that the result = 0.89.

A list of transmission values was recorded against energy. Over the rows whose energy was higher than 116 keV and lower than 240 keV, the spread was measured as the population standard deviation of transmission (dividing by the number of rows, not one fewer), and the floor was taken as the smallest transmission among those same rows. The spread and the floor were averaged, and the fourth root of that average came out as 1.14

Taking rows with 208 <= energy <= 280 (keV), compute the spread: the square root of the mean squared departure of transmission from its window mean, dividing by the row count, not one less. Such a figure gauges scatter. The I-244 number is 0.44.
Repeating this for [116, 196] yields 0.39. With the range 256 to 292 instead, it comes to 0.53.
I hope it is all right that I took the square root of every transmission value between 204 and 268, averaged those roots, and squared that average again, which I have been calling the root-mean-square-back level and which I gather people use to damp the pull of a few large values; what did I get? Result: 4.42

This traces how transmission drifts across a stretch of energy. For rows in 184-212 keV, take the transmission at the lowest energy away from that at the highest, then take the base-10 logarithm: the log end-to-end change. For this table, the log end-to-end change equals -1.0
